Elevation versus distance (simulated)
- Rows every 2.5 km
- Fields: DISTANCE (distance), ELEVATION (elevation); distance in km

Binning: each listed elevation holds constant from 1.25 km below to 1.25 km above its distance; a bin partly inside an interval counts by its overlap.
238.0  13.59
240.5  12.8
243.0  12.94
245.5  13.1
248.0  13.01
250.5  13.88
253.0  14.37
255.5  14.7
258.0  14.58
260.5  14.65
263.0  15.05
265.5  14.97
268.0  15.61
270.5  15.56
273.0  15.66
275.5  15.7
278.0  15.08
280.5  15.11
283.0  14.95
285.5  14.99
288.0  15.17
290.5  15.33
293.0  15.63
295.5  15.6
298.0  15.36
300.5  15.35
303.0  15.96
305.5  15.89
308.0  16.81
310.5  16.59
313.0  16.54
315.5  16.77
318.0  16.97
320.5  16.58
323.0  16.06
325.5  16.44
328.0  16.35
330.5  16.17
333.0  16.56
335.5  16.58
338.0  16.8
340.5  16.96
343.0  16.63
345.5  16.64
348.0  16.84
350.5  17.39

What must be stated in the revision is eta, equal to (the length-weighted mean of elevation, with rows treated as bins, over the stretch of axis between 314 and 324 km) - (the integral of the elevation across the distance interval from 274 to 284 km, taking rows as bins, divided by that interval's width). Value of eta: 1.4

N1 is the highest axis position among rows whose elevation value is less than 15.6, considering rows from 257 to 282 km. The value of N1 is 280.5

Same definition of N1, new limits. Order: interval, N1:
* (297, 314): 300.5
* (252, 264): 263.0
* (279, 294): 290.5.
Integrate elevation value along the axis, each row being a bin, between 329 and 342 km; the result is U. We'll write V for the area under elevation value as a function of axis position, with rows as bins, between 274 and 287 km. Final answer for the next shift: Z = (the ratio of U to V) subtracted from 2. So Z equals 0.91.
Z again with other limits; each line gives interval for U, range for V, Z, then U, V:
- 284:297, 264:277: 1.01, 199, 201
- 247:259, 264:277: 1.16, 169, 201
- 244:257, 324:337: 1.16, 180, 213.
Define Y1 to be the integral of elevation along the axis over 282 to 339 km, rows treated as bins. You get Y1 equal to 916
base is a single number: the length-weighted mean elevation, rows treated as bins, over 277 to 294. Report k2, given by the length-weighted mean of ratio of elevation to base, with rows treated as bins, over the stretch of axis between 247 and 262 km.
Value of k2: 0.94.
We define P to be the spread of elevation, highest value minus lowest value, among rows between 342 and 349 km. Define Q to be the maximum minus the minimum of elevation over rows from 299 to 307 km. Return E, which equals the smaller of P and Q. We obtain 0.21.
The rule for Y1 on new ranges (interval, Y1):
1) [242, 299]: 845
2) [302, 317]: 247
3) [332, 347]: 250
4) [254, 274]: 302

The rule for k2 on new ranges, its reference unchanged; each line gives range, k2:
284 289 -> 0.99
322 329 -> 1.07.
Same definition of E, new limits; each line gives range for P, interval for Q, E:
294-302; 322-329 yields 0.25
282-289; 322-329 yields 0.22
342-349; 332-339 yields 0.21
